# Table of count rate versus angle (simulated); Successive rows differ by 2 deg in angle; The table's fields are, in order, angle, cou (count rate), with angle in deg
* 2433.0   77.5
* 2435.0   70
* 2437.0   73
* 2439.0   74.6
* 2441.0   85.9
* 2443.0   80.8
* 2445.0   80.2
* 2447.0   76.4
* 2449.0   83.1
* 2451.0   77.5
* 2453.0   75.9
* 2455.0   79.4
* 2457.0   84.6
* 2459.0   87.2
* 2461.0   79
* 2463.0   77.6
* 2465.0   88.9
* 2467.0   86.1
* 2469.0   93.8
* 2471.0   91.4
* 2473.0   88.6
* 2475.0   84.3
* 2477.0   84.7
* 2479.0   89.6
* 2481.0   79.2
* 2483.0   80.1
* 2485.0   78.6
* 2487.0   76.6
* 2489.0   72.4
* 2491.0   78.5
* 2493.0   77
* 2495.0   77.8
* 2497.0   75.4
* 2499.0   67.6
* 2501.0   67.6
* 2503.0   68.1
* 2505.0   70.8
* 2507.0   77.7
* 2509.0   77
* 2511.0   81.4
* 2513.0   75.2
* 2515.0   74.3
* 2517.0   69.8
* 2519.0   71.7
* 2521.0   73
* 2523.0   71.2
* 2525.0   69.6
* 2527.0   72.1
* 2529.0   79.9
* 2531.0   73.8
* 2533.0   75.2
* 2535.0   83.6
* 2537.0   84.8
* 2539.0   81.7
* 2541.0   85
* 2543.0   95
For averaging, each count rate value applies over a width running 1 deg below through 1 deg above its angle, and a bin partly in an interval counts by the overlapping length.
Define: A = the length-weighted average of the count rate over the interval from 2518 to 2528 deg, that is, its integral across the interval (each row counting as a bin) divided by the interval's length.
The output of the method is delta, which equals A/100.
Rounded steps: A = 72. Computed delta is 0.72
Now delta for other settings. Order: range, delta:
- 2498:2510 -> 0.71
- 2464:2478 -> 0.88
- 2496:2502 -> 0.70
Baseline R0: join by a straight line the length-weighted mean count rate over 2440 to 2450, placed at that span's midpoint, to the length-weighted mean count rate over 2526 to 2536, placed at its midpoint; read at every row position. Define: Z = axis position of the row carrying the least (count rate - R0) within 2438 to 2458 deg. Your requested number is 2439.0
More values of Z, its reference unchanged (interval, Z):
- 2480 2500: 2499.0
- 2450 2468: 2453.0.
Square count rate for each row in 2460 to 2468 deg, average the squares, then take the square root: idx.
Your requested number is 83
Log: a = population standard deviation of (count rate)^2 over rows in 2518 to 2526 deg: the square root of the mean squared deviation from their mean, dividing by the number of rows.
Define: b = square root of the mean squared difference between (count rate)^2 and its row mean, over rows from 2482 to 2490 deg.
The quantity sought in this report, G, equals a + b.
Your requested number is 614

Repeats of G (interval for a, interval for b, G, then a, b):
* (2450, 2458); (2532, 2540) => 1118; 527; 591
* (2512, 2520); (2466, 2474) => 831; 309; 521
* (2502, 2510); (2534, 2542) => 814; 595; 219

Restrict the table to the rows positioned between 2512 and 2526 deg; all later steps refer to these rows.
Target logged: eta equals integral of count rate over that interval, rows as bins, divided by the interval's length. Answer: 72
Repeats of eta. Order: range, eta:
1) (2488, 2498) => 76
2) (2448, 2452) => 80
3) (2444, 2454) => 79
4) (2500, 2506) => 69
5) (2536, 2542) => 84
